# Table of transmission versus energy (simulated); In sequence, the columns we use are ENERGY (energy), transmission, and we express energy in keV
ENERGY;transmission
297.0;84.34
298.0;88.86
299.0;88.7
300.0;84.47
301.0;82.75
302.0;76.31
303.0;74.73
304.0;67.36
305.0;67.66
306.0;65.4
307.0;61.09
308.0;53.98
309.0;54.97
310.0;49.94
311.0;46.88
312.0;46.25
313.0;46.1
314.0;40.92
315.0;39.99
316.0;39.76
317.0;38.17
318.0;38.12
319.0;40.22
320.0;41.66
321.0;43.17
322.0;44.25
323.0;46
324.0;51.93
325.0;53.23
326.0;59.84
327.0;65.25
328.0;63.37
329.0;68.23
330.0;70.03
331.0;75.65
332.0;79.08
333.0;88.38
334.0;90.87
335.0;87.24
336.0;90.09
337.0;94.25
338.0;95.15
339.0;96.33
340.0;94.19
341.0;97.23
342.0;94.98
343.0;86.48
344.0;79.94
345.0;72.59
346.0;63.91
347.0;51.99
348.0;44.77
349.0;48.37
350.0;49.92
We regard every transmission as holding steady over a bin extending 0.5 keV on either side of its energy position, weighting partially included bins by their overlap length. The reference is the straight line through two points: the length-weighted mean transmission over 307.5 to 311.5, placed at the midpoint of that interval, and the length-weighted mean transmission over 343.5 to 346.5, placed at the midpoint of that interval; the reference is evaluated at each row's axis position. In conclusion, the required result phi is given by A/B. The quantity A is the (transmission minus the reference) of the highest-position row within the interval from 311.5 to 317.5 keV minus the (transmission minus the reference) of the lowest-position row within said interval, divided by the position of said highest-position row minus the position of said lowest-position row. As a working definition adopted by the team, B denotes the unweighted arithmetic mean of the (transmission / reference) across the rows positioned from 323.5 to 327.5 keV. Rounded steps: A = -2.20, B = 0.95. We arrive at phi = -2.3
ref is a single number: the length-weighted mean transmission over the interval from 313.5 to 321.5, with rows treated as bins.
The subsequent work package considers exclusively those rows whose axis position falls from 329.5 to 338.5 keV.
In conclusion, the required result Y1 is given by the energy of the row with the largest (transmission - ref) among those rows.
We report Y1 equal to 338.0 keV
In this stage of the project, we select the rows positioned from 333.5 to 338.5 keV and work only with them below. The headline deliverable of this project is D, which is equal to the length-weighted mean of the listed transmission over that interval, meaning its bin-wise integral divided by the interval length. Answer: 92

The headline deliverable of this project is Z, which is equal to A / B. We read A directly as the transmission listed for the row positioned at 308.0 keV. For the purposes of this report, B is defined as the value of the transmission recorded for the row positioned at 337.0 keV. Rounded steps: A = 53.98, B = 94.25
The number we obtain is 0.57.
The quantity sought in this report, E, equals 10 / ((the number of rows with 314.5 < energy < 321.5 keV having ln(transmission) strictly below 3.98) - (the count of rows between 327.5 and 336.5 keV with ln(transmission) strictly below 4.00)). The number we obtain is 1.4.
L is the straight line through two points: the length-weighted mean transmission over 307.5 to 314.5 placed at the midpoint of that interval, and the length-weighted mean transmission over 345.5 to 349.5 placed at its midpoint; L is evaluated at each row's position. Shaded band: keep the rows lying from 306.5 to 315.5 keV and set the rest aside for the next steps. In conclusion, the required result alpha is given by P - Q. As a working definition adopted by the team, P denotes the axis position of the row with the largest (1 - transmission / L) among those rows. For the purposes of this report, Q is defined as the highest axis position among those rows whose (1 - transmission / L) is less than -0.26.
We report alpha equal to 8 keV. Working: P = 315.0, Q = 307.0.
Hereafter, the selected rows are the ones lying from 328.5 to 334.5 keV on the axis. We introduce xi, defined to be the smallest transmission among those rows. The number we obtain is 68.23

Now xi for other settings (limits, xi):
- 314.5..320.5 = 38.12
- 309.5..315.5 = 39.99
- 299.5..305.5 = 67.36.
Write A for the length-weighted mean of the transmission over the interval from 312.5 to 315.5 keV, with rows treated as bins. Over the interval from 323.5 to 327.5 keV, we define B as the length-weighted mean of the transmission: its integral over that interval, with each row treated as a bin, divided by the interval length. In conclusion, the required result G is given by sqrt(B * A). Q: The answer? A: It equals 49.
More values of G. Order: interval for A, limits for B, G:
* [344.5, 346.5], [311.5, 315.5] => 54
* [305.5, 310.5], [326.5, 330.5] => 62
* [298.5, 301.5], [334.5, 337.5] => 88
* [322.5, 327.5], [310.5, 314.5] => 50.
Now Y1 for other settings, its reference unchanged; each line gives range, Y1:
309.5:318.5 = 310.0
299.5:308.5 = 300.0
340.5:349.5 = 341.0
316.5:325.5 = 325.0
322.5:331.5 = 331.0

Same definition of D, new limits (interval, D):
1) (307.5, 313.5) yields 50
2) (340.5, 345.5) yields 86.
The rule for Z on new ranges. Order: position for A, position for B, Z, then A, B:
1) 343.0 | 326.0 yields 1.45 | 86.48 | 59.84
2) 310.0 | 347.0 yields 0.96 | 49.94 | 51.99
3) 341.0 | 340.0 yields 1.03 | 97.23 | 94.19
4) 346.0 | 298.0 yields 0.72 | 63.91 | 88.86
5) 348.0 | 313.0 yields 0.97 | 44.77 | 46.1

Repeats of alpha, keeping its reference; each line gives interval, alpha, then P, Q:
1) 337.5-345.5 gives 0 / 345.0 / 345.0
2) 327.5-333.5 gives -5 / 328.0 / 333.0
